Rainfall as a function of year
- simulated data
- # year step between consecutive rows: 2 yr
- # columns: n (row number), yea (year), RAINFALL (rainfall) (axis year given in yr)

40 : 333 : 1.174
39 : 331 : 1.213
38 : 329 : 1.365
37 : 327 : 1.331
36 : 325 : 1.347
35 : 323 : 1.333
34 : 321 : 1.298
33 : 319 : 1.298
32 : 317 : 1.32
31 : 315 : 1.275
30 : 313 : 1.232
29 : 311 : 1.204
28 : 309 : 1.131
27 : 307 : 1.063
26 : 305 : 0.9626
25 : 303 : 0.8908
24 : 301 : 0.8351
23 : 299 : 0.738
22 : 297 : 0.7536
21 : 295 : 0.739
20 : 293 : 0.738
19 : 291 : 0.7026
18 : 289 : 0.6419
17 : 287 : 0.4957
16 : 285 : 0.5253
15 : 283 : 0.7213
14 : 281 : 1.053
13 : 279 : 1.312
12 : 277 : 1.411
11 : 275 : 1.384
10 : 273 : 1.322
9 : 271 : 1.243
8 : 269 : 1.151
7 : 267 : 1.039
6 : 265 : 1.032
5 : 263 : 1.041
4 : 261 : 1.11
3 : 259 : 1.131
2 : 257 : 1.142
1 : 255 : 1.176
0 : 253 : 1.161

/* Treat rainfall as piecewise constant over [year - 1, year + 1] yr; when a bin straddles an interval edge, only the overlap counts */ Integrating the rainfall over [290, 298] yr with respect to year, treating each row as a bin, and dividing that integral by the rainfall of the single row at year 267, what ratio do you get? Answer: 5.6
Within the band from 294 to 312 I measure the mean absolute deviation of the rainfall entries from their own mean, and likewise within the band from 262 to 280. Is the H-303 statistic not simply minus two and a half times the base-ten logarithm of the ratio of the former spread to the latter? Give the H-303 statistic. -0.1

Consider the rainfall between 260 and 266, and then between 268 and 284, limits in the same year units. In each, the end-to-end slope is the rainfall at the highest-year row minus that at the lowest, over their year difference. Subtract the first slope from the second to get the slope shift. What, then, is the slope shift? -0.011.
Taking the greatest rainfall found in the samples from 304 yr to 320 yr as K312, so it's 1.32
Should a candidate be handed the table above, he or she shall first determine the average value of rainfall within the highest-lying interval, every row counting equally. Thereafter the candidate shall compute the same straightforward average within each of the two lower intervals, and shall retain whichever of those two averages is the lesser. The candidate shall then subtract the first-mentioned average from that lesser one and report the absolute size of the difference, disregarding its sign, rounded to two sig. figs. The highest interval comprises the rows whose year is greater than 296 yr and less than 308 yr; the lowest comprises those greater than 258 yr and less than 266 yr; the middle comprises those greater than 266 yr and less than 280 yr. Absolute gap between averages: 0.20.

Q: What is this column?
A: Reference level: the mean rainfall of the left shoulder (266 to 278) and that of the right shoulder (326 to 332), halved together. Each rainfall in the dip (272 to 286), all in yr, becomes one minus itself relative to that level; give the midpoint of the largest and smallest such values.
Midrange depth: 0.24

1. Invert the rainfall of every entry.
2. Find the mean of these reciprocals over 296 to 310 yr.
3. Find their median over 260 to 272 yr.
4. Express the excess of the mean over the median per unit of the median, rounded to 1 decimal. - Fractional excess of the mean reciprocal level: 0.2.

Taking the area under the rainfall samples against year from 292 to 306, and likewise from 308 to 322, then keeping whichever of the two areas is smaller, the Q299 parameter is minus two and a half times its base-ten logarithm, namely -2.63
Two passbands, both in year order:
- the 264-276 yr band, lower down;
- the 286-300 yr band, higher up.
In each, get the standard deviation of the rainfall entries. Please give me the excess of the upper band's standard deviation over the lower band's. -0.05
